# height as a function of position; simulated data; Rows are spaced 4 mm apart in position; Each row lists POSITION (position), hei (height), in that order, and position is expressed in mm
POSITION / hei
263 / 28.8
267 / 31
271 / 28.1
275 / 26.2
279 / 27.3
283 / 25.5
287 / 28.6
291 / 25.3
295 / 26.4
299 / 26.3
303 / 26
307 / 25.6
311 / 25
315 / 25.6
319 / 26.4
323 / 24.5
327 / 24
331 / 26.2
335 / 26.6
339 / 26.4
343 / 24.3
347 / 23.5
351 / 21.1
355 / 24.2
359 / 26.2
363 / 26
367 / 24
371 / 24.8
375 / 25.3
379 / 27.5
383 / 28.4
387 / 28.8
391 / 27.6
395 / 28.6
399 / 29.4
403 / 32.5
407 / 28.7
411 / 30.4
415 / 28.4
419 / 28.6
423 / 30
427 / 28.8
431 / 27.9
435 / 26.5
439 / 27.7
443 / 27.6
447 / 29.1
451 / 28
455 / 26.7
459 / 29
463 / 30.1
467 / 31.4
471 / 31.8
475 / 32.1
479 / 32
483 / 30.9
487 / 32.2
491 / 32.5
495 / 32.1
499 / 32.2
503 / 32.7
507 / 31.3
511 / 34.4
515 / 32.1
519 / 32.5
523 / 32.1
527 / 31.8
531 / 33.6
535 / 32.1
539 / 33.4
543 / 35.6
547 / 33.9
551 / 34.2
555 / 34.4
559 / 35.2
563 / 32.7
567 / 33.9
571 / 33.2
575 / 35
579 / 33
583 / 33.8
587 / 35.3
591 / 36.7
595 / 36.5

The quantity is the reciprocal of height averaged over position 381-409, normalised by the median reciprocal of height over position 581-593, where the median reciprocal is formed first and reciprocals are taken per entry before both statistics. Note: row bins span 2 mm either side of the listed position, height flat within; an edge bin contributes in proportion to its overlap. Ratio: 1.21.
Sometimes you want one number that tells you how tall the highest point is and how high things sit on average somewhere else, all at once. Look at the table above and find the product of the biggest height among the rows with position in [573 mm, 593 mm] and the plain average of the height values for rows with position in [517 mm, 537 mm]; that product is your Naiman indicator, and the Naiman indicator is 1190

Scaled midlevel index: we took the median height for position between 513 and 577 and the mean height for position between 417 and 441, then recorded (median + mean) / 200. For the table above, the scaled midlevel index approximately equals 0.309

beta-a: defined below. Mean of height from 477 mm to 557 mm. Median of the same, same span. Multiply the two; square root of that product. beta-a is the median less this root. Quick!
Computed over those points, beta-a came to -0.22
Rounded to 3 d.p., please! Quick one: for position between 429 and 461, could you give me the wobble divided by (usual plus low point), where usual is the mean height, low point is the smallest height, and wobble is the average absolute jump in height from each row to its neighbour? 0.023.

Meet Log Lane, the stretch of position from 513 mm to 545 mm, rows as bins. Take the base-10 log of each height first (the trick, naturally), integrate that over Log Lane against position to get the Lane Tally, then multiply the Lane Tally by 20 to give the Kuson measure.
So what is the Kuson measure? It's 971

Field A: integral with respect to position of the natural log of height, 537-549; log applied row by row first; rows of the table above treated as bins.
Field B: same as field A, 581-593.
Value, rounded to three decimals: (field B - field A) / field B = 0.008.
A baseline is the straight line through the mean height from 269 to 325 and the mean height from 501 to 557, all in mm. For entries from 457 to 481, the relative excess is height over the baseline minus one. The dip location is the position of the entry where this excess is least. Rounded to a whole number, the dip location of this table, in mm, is 459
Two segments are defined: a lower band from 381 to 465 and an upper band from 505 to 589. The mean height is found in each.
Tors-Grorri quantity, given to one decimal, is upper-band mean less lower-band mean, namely 4.8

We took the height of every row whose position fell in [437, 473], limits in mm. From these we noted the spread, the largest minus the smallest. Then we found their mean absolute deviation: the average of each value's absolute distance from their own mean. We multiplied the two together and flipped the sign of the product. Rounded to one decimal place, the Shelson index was -7.1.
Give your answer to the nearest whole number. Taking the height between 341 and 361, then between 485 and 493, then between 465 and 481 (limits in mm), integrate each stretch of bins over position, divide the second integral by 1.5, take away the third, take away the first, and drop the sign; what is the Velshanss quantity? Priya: 814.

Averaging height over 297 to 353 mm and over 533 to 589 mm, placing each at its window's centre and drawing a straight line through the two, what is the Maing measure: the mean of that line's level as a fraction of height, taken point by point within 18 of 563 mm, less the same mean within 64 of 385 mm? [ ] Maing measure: -0.015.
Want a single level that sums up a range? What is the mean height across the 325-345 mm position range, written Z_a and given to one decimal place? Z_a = 25.5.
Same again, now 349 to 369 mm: 24.3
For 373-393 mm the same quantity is 27.5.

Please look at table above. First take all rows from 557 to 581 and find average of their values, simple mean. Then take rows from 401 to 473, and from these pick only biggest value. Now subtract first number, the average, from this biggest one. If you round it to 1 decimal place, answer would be -1.3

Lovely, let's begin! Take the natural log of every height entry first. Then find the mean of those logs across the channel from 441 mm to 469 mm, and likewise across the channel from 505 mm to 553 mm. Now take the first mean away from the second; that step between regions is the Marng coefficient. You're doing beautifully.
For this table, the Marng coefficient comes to 0.14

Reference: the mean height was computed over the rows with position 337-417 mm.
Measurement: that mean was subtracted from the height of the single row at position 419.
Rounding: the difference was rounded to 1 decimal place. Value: 1.8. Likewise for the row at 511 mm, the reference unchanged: 7.6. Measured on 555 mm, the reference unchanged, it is 7.6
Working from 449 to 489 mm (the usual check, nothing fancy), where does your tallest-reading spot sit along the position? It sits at 487 mm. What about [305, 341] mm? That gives 335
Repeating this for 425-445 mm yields 427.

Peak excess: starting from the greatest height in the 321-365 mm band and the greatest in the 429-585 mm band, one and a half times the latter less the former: 26.8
